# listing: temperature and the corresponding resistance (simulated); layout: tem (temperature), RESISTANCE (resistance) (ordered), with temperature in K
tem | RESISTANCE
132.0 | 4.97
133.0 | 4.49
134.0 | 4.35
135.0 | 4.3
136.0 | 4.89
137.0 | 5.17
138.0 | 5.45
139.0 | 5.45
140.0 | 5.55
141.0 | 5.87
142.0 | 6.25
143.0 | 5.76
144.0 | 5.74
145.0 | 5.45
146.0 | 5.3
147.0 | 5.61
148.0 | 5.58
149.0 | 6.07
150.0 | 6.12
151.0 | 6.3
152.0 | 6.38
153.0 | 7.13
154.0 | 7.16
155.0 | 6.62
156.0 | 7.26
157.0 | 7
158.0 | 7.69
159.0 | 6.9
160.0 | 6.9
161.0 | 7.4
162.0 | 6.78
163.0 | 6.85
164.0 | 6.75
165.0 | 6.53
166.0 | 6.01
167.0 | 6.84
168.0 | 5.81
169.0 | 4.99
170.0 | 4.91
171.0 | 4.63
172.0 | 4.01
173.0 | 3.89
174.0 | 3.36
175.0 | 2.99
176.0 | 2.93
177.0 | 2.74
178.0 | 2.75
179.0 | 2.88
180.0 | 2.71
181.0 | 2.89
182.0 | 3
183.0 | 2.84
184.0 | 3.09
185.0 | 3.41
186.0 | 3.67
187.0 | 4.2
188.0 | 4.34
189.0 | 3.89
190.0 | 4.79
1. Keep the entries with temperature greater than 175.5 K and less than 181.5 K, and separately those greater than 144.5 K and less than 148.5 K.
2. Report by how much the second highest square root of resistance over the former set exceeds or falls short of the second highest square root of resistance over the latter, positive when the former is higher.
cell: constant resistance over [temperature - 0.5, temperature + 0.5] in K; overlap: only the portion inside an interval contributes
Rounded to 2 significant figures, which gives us -0.66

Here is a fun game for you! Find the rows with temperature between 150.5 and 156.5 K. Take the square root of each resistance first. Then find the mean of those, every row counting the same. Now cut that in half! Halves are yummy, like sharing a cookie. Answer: 1.3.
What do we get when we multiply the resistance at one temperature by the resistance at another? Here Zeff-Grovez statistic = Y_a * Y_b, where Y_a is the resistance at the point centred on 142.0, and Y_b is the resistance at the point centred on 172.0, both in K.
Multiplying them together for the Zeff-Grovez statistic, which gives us 25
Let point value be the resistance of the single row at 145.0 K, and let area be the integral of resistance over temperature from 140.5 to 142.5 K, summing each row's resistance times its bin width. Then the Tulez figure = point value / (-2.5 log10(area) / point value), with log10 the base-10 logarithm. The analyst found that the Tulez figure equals -11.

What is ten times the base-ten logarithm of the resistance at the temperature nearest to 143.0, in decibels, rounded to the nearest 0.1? 7.6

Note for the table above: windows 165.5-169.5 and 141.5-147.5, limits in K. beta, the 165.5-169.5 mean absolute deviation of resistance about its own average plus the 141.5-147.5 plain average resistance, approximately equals 6.2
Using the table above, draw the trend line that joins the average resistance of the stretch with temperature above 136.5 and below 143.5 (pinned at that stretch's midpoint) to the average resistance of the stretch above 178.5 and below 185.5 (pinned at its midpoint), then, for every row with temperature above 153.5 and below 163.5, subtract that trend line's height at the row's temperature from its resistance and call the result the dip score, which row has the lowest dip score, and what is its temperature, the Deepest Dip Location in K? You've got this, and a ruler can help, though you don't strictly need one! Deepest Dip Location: 155.0 K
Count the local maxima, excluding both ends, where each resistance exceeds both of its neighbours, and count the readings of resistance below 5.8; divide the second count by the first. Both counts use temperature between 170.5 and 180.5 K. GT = 10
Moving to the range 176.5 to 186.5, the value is 5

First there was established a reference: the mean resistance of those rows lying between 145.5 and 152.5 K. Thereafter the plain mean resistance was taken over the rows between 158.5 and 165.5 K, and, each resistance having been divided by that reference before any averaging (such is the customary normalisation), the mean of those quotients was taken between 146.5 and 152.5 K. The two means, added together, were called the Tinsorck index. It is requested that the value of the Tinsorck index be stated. 8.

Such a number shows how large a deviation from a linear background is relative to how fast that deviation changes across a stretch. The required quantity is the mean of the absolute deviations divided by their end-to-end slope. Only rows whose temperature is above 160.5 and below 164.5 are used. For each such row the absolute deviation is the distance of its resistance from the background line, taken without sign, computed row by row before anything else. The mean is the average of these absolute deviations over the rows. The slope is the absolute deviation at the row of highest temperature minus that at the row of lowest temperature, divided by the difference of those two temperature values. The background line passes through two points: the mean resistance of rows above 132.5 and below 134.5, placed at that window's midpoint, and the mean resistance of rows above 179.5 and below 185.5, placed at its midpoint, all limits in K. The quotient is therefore -18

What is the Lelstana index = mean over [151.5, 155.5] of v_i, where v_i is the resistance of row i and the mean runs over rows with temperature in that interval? 6.8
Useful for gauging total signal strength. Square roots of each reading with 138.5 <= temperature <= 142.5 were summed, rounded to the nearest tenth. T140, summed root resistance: 9.6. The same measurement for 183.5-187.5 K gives 7.6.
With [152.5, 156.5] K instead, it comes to 10.6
